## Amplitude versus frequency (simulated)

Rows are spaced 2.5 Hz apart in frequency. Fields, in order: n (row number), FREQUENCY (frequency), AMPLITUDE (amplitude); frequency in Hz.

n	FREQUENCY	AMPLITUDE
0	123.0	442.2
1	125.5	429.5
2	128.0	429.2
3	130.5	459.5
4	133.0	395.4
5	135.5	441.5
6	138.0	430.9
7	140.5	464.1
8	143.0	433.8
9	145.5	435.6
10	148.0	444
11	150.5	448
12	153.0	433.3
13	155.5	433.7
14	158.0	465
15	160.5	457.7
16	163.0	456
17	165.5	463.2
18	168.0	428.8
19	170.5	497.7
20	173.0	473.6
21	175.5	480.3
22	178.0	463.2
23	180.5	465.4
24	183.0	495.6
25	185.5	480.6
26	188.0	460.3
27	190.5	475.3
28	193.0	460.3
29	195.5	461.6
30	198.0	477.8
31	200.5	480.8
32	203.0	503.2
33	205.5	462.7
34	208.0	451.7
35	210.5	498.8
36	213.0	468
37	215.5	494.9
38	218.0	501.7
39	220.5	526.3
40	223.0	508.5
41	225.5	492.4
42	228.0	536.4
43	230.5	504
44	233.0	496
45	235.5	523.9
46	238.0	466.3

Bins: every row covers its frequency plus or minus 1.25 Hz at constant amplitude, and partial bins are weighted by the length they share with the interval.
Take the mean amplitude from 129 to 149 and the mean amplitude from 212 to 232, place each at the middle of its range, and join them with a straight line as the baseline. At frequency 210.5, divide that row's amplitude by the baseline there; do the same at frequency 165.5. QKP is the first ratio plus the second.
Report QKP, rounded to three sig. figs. 2.02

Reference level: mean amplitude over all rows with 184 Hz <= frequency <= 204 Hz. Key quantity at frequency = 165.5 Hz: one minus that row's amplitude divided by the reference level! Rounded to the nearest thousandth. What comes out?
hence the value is 0.025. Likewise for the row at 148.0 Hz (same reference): 0.065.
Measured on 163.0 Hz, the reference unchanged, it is 0.040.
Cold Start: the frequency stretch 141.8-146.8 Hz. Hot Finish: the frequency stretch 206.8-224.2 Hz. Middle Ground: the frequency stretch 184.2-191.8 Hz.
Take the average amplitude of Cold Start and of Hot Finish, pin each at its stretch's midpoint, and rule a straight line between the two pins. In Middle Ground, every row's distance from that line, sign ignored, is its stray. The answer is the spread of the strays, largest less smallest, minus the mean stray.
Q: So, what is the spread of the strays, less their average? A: 1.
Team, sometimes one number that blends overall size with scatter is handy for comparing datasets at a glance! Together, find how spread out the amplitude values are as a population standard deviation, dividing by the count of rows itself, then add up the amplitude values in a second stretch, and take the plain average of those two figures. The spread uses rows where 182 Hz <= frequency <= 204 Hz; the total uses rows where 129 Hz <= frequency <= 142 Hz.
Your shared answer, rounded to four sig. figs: 1103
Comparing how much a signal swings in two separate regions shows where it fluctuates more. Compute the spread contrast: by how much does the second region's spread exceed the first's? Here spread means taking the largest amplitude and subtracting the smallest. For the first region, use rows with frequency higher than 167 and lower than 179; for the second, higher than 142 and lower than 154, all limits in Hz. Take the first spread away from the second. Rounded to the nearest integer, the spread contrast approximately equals -54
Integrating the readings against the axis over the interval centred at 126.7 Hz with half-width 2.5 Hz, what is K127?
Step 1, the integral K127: 2147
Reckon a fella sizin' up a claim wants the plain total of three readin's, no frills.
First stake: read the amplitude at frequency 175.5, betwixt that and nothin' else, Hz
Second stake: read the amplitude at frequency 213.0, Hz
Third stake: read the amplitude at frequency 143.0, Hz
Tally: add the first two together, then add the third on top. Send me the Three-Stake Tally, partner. 1382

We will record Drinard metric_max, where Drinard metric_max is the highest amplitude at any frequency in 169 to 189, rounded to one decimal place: 497.7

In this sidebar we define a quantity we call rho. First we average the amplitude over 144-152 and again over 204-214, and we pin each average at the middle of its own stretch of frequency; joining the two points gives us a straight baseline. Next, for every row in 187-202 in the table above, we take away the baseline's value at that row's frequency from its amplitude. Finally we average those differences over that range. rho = 6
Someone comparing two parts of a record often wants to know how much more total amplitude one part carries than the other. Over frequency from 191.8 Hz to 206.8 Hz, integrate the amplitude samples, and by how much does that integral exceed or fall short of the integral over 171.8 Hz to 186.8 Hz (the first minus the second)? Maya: -31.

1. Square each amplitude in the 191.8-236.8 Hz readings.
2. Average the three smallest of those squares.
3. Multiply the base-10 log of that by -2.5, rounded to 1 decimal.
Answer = -13.3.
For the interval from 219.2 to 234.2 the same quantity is -13.5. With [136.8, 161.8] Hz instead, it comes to -13.2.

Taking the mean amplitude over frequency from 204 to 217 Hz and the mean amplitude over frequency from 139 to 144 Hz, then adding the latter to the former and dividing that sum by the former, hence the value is 1.94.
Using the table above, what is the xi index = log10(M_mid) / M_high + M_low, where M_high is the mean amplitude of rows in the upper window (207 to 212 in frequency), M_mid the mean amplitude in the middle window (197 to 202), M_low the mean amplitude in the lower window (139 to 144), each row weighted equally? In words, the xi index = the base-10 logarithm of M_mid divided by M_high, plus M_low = 449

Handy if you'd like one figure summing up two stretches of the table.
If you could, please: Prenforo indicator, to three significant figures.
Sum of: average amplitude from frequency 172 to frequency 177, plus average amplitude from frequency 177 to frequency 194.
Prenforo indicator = 948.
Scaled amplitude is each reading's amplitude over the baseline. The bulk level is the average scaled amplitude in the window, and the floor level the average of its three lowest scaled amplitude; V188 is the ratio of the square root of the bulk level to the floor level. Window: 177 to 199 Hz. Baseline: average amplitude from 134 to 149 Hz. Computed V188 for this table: 0.99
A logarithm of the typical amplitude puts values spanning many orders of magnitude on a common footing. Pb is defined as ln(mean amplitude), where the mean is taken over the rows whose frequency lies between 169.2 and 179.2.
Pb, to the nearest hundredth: 6.17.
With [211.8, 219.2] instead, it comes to 6.19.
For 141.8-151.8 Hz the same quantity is 6.09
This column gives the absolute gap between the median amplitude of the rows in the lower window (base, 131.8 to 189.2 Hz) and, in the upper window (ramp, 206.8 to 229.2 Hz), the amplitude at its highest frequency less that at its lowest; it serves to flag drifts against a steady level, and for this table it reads 373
